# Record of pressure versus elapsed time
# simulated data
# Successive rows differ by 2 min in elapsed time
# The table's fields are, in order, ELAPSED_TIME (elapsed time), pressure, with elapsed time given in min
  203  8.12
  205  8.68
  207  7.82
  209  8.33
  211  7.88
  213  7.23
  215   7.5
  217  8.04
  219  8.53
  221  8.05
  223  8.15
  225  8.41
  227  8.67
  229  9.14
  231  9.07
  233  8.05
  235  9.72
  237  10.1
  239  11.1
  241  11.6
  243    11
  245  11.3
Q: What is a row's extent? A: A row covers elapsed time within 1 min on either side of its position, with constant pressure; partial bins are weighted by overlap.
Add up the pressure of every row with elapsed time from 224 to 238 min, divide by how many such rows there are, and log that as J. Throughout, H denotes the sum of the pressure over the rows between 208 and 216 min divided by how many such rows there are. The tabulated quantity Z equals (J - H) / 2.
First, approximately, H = 7.7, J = 9.0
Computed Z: 0.6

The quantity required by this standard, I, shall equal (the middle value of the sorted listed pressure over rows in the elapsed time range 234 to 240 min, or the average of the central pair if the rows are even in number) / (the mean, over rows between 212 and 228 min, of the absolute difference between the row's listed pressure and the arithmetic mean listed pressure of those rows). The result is 27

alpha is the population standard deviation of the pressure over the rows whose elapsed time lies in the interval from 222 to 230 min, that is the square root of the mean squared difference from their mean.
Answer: 0.37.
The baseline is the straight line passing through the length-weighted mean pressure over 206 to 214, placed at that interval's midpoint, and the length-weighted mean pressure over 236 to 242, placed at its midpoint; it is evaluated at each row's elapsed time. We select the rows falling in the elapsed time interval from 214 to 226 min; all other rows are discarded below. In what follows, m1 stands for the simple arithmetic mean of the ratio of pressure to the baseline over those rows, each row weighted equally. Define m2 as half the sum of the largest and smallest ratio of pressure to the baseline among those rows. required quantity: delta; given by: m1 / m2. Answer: 0.98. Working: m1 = 0.913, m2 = 0.93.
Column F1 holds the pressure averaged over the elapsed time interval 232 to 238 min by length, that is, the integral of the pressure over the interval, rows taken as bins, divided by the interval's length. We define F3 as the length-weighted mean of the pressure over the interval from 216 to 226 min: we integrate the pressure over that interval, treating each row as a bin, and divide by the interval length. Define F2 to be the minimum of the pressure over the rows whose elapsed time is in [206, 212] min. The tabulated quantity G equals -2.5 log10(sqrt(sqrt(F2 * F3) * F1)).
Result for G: -2.34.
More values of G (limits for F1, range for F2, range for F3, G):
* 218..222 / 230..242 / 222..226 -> -2.29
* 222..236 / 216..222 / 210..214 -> -2.29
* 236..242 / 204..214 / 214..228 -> -2.41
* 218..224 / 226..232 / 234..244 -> -2.37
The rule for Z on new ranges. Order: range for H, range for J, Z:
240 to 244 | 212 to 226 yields -1.7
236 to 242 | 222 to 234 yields -1.2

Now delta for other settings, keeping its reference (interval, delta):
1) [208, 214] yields 1.00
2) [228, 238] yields 1.04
